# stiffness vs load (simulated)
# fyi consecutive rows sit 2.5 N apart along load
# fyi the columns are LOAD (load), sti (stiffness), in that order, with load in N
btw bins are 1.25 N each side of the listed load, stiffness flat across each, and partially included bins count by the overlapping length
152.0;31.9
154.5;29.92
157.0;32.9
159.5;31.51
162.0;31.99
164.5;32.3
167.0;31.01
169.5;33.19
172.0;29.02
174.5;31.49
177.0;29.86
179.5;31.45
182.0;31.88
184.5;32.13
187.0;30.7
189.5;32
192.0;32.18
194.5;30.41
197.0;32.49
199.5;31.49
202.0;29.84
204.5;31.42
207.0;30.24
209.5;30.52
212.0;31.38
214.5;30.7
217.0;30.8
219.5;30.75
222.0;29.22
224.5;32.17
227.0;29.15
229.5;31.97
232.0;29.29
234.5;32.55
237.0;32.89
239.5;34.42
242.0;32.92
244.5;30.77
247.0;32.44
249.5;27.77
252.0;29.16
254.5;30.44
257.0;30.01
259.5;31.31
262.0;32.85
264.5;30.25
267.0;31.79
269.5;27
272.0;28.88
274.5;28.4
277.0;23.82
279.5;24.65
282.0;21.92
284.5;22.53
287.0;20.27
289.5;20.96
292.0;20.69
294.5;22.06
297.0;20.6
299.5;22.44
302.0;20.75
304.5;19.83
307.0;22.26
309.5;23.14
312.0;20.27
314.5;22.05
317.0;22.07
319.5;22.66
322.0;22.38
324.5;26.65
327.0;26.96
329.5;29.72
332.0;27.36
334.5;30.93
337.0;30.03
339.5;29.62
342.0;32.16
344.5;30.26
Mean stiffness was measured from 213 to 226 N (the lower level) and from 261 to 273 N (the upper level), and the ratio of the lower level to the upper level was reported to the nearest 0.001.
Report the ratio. 1.019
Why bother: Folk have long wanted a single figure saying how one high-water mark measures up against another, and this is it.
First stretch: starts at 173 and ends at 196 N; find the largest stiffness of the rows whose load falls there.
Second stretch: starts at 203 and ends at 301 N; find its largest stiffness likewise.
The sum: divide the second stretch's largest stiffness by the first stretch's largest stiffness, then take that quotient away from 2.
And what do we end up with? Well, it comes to 0.93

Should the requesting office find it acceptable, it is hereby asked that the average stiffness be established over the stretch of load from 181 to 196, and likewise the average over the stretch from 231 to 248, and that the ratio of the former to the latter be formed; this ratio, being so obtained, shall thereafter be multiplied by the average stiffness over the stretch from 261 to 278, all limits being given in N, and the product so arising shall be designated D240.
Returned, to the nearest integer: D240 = 28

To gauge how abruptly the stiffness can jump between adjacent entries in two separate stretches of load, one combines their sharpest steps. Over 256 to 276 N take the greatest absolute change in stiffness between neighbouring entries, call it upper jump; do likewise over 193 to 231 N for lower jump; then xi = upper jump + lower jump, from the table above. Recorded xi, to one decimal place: 7.8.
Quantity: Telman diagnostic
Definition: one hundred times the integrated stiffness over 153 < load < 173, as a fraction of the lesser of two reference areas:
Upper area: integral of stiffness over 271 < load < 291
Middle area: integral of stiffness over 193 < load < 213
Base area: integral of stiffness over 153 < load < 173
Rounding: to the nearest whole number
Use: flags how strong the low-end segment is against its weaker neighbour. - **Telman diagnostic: 132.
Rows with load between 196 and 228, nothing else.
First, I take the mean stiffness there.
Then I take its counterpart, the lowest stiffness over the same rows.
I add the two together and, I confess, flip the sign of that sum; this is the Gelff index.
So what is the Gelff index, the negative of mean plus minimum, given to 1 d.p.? -59.9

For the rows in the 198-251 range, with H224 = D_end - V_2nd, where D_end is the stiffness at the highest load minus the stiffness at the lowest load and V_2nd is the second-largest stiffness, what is -37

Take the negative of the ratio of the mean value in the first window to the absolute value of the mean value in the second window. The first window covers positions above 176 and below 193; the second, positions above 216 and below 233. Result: -1.0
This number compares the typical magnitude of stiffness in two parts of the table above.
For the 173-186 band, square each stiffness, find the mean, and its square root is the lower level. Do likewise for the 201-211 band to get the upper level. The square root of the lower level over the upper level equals 1.01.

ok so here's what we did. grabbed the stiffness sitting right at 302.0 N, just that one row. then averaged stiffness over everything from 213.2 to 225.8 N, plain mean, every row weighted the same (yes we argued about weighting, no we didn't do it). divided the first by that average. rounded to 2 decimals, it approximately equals 0.68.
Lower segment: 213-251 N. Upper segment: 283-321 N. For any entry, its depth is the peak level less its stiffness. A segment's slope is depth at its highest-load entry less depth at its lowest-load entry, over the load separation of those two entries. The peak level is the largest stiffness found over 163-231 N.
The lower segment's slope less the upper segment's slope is 0.1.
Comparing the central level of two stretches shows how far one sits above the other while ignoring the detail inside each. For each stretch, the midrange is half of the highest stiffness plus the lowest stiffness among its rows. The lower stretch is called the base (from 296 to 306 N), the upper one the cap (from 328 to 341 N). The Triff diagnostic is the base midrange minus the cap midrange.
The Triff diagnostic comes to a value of -8.0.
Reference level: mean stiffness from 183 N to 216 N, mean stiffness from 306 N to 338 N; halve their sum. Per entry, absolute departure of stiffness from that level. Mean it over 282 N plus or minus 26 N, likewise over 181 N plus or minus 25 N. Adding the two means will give 8.11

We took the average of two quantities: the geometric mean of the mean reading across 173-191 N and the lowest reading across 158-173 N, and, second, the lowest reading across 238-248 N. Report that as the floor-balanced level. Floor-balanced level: 30.5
